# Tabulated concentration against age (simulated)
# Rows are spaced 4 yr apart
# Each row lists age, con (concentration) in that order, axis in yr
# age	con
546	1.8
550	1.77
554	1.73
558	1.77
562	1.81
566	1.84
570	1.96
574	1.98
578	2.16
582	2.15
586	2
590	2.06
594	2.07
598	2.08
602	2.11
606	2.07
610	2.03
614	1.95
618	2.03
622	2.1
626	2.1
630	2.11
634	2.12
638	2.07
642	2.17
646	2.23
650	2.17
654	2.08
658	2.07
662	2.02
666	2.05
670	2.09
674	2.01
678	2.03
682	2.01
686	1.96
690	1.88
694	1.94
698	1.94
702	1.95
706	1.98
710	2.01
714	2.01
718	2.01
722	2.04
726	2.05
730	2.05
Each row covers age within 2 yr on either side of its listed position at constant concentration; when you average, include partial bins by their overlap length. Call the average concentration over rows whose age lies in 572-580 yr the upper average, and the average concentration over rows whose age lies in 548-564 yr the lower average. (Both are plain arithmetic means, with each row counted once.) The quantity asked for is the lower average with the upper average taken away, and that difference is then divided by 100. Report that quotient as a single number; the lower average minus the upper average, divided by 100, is -0.003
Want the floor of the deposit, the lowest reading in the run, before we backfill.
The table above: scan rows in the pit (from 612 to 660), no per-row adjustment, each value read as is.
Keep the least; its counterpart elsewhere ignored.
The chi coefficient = 1.95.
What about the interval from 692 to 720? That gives 1.94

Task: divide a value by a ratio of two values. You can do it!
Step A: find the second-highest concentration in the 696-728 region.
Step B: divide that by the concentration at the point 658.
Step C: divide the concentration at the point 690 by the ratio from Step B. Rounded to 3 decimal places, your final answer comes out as 1.908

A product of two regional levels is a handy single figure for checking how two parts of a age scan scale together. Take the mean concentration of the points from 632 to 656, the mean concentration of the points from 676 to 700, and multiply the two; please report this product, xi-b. 4.19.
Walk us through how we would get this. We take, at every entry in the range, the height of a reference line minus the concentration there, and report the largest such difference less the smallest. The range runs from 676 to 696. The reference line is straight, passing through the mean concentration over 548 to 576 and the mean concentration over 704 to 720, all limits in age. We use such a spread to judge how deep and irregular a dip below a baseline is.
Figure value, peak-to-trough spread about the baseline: 0.163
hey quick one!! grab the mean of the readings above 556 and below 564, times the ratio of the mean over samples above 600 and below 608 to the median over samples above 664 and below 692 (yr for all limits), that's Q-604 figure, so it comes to 1.861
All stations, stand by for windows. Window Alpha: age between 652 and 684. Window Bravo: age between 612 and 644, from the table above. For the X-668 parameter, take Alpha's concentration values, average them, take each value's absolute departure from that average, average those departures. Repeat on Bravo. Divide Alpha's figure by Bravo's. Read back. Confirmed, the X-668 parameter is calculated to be 0.57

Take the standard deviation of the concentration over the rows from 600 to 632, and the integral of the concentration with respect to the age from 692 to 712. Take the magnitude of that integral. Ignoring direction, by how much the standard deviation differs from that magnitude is 39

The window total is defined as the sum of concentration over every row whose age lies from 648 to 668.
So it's 10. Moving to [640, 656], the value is 9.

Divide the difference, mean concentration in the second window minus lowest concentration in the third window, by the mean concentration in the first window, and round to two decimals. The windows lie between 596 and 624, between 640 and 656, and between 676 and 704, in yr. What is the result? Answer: 0.14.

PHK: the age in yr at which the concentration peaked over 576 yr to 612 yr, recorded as 578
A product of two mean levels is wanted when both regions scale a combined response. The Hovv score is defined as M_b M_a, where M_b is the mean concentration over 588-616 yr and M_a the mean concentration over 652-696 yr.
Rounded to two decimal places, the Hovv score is 4.13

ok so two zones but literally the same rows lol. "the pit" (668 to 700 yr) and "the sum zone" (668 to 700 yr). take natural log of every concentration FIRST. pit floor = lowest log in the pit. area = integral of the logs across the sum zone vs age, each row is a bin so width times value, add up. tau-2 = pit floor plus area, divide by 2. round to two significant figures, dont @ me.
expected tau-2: 11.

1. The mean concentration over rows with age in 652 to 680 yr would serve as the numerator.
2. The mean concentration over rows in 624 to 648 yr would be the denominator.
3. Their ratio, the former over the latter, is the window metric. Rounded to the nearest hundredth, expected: 0.96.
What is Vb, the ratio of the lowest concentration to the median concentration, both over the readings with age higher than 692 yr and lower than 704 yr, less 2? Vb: -1.00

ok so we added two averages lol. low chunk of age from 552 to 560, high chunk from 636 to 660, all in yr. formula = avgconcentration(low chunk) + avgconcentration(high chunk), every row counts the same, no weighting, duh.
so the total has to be 3.88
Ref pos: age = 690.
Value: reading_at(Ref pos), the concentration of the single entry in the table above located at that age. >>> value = 1.88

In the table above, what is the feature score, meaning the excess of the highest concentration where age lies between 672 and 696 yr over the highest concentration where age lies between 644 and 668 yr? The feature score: -0.20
